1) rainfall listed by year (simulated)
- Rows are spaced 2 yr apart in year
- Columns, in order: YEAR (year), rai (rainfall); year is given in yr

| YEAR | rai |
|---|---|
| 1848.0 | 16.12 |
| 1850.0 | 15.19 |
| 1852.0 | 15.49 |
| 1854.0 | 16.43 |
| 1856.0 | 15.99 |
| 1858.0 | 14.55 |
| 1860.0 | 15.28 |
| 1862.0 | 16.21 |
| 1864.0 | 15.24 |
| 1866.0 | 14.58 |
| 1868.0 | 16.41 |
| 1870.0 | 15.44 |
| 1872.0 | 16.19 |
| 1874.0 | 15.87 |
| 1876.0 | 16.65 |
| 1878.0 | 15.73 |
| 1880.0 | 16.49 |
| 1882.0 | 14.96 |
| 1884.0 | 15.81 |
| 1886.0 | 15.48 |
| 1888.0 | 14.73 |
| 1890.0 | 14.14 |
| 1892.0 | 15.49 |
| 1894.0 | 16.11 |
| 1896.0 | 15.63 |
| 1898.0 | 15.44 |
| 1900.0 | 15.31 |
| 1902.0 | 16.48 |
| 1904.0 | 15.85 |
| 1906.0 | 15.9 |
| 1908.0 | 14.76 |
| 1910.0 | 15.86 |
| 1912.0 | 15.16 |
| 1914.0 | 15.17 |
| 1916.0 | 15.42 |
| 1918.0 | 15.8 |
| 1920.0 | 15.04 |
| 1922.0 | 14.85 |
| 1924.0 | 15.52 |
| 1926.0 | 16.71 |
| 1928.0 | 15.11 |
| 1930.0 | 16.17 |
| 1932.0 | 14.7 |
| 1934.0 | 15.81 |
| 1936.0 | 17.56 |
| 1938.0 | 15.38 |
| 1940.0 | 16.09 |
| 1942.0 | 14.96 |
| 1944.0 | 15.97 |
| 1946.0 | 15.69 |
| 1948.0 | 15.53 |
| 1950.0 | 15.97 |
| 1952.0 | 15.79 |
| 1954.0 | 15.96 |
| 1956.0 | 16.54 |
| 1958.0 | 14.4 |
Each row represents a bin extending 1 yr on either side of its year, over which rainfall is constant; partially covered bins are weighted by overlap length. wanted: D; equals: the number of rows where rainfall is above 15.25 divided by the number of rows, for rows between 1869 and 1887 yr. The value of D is 0.89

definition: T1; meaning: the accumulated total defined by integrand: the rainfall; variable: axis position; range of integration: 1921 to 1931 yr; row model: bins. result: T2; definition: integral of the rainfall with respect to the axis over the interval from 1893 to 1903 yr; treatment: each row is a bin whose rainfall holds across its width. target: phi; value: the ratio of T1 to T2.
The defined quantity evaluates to 1.0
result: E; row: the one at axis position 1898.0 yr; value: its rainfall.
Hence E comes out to 15.44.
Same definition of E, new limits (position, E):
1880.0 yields 16.49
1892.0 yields 15.49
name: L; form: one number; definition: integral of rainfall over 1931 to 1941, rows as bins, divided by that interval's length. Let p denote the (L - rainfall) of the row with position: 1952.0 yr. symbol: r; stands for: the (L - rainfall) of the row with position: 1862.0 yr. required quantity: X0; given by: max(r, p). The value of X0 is 0.1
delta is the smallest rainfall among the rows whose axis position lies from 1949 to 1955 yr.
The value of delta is 15.79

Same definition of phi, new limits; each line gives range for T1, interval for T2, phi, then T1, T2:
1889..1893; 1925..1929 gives 0.9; 59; 64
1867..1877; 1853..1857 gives 2.5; 161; 65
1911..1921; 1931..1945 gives 0.7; 153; 221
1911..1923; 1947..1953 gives 1.9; 183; 95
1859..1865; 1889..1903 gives 0.4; 93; 217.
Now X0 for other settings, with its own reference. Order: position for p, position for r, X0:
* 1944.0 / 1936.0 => -0.1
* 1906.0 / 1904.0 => 0.1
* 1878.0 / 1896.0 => 0.3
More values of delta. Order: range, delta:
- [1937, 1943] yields 14.96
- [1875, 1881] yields 15.73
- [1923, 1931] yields 15.11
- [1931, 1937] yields 14.7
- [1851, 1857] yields 15.49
